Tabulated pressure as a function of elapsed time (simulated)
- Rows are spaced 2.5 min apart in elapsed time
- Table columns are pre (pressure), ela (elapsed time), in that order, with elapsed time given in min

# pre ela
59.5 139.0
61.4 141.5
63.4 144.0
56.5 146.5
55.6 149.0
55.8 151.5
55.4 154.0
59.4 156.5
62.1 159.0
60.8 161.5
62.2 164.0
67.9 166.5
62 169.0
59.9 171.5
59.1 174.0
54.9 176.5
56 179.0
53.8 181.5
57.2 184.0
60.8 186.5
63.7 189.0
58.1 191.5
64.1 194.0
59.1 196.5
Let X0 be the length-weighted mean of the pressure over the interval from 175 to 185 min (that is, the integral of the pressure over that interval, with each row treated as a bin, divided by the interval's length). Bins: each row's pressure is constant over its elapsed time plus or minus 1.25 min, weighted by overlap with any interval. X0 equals 56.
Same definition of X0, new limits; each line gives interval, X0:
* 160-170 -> 63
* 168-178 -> 59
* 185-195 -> 62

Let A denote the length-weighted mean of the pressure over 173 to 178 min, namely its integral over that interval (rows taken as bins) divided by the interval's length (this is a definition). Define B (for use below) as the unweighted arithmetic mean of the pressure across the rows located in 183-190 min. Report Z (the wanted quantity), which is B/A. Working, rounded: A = 56.8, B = 60.6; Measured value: 1.07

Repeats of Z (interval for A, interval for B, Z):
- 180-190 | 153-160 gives 1.00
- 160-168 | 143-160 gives 0.92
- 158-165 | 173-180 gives 0.92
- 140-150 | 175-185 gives 0.94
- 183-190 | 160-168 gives 1.05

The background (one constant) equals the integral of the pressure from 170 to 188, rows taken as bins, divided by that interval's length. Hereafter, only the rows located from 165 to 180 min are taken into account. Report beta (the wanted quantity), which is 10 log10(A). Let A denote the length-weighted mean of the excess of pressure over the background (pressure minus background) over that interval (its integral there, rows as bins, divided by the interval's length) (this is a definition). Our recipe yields 4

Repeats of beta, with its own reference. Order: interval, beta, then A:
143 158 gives -9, 0.1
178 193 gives -1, 0.9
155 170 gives 7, 4.8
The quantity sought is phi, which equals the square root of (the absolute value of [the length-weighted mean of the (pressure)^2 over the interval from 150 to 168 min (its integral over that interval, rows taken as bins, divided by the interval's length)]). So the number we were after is 61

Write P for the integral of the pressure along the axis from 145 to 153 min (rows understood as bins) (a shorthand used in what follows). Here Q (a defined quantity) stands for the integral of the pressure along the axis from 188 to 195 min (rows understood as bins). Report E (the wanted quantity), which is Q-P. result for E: -17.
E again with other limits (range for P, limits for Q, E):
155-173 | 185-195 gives -499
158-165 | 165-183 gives 632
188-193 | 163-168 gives 21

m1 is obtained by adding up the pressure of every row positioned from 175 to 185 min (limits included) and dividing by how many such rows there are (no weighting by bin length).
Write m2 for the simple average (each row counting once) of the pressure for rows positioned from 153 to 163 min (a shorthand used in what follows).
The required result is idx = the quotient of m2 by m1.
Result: 1.07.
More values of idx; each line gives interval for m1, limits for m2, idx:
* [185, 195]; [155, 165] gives 0.99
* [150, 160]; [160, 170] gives 1.09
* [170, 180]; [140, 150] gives 1.03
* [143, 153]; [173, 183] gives 0.97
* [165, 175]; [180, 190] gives 0.95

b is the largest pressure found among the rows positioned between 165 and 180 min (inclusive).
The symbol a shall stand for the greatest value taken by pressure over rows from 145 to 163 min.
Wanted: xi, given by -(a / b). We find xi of -0.91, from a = 62.1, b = 67.9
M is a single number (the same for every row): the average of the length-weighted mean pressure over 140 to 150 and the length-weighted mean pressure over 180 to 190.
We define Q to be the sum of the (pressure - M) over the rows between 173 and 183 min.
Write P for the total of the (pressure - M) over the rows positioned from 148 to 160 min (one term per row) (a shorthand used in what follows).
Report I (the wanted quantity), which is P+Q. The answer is -19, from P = -6.7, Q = -12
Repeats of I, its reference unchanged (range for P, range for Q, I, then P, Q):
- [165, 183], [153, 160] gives 0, 0.6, 0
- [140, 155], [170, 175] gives -5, -5.9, 1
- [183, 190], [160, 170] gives 22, 4.7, 17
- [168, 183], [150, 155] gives -15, -8.3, -7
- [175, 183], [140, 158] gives -18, -12.3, -6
